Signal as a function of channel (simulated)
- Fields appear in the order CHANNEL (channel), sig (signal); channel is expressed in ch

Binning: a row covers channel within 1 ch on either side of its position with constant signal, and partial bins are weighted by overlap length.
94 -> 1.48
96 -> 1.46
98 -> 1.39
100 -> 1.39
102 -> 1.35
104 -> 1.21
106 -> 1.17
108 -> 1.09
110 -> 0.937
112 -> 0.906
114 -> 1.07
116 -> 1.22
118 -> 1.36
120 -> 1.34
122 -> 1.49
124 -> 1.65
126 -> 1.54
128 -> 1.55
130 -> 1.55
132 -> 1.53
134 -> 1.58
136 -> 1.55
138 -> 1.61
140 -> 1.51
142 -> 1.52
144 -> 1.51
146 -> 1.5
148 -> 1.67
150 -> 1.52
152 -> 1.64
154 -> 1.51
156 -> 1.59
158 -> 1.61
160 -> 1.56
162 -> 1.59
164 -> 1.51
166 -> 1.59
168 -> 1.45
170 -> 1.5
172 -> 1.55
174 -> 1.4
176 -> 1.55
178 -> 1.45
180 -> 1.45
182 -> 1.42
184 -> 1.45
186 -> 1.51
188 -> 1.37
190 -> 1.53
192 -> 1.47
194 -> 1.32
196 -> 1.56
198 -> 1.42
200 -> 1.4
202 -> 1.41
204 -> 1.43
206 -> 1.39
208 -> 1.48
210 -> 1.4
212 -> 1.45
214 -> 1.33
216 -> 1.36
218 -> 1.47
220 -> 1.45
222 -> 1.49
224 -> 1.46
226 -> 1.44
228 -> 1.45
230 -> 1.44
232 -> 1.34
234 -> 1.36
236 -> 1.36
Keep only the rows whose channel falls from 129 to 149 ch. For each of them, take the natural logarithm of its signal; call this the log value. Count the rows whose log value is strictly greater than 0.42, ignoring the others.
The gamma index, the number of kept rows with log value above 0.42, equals 6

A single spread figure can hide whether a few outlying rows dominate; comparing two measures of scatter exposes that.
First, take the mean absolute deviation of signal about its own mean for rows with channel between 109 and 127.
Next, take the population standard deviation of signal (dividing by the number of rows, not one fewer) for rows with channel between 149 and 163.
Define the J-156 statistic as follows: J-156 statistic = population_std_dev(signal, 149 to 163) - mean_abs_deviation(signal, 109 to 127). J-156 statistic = -0.175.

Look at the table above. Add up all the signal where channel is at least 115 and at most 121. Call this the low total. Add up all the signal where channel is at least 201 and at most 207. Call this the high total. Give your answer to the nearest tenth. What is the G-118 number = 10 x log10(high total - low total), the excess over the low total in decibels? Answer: -5.1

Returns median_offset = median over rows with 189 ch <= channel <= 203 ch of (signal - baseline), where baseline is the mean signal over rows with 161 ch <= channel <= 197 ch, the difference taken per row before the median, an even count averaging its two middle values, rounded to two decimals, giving -0.06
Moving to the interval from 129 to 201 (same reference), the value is 0.03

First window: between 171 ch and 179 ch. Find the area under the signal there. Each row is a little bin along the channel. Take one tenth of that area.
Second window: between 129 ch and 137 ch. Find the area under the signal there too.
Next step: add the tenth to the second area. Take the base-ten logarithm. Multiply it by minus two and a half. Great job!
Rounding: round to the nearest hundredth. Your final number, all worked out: -2.83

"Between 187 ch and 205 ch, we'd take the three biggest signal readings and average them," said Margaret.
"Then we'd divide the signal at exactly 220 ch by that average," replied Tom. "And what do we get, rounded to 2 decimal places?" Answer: 0.95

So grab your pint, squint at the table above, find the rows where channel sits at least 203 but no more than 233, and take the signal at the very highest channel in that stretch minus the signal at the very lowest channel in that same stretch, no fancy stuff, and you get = -0.09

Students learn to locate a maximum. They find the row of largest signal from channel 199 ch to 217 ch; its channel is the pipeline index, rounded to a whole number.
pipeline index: 208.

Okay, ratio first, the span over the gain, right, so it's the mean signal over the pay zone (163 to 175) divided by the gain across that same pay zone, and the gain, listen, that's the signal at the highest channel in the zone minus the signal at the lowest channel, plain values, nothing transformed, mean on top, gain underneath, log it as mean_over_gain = -14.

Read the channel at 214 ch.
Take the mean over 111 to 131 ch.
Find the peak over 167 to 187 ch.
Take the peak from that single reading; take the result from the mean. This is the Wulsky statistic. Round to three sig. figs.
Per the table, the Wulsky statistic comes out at 1.59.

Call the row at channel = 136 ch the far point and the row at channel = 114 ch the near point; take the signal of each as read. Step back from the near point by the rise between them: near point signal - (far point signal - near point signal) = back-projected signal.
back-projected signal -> 0.6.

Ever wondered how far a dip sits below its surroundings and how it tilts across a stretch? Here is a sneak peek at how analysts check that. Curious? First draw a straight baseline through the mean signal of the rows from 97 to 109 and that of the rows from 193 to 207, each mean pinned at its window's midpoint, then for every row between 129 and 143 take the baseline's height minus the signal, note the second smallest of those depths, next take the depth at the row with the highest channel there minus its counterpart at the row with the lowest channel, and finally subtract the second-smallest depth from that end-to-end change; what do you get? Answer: 0.31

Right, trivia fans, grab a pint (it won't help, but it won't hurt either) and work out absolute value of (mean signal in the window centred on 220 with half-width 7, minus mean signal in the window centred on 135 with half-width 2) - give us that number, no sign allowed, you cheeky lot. 0.14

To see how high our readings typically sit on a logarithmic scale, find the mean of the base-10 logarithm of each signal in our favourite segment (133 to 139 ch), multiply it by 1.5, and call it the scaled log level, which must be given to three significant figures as 0.298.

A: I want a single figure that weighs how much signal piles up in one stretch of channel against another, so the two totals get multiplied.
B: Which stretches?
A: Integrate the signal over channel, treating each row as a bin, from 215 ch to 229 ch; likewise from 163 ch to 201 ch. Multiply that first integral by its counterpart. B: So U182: 1129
